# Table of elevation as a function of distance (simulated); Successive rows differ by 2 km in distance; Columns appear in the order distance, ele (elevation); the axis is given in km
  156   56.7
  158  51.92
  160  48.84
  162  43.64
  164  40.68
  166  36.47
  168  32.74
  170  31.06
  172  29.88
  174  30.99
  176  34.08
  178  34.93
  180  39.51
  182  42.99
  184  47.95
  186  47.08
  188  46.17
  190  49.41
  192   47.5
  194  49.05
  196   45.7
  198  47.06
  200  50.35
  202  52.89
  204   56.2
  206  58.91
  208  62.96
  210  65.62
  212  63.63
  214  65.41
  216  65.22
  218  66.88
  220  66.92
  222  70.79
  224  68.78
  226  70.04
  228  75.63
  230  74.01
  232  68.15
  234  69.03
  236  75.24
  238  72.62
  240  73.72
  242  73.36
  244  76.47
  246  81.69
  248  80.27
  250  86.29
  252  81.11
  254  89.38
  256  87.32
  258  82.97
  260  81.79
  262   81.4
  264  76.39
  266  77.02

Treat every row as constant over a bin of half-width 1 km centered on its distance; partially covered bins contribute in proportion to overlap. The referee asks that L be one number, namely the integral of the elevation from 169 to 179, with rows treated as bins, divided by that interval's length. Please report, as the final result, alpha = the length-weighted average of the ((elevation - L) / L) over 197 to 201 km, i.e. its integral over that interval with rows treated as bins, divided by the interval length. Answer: 0.5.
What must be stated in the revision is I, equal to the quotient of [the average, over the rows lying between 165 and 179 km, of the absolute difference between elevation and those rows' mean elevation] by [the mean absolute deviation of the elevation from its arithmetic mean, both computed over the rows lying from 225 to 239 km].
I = 0.8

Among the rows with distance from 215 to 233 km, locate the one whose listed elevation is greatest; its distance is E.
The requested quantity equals 228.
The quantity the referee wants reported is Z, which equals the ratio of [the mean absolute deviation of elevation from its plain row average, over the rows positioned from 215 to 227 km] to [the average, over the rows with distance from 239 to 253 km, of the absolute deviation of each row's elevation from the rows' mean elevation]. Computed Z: 0.5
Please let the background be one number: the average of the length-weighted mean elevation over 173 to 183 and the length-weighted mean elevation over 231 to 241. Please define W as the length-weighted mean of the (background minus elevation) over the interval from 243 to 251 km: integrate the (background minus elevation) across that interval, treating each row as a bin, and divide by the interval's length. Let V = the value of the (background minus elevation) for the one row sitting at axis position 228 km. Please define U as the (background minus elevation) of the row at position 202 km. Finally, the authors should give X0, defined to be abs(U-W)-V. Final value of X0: 50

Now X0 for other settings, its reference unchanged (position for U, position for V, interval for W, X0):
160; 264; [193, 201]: 23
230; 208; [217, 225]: 15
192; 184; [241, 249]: 24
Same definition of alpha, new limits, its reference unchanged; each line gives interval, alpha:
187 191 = 0.5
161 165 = 0.3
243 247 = 1.5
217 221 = 1.1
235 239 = 1.3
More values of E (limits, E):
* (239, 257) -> 254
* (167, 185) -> 184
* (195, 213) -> 210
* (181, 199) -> 190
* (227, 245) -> 244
